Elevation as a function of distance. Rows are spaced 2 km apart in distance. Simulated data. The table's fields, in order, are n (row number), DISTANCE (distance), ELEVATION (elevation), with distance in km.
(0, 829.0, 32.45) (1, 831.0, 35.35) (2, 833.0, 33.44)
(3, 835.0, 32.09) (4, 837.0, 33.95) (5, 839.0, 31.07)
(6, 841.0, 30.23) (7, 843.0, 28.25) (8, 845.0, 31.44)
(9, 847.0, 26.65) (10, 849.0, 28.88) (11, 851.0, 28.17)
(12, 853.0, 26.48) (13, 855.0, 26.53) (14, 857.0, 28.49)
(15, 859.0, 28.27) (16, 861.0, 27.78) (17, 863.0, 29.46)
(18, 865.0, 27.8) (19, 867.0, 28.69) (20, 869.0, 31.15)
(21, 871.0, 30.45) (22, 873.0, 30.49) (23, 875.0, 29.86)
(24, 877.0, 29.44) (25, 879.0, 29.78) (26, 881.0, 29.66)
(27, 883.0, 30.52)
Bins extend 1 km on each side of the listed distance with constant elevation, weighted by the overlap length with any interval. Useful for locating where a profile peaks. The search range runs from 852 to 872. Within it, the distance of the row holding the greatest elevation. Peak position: 869.0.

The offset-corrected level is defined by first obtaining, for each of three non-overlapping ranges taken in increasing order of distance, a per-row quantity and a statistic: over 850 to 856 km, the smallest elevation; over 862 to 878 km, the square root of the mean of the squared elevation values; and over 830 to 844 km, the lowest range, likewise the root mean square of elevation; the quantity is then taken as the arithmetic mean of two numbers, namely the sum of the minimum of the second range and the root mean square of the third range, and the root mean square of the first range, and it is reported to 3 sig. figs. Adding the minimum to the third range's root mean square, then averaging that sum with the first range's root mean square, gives 44.1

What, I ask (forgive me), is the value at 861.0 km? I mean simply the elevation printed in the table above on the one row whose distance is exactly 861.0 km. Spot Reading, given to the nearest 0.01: 27.78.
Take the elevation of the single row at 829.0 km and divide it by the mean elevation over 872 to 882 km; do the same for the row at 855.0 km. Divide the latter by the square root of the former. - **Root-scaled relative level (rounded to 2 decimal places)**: 0.85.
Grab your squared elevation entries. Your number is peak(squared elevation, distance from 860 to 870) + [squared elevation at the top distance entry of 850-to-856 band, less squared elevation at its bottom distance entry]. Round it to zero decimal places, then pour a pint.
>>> 881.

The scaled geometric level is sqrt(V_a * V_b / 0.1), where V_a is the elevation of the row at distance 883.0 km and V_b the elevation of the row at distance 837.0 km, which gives 102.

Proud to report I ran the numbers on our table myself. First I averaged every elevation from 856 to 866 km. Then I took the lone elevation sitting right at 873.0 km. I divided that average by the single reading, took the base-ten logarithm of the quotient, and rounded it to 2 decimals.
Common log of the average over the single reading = -0.03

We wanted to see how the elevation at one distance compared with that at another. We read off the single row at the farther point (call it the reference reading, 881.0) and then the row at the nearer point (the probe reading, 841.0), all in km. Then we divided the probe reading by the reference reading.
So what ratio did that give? 1.02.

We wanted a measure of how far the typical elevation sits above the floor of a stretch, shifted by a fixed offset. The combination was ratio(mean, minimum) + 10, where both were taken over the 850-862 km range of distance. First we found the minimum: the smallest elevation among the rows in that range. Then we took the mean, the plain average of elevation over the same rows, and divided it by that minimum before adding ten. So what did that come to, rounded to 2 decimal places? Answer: 11.04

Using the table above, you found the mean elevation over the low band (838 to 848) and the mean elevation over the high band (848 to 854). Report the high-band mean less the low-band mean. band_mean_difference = -1.7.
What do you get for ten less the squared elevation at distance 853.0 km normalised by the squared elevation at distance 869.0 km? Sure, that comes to 9.28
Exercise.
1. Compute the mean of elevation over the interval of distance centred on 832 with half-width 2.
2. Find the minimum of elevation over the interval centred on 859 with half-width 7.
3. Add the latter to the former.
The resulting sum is 60.9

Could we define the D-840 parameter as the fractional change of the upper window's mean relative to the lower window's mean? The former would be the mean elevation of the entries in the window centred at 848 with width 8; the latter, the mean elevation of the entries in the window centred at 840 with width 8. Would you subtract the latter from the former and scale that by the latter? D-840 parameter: -0.07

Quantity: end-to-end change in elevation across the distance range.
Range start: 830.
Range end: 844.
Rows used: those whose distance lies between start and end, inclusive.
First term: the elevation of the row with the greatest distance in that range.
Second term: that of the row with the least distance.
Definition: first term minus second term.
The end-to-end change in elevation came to -7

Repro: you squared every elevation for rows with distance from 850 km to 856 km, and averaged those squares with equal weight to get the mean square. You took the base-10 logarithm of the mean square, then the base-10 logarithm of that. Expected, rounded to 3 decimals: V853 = 0.457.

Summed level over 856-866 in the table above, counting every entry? 142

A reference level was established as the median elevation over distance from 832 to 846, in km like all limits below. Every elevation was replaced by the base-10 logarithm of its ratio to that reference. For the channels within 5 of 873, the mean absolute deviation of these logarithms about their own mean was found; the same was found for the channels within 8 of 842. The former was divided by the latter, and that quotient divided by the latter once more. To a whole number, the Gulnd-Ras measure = 11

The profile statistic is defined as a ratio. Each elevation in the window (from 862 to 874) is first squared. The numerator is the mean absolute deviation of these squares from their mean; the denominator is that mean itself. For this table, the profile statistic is 0.069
